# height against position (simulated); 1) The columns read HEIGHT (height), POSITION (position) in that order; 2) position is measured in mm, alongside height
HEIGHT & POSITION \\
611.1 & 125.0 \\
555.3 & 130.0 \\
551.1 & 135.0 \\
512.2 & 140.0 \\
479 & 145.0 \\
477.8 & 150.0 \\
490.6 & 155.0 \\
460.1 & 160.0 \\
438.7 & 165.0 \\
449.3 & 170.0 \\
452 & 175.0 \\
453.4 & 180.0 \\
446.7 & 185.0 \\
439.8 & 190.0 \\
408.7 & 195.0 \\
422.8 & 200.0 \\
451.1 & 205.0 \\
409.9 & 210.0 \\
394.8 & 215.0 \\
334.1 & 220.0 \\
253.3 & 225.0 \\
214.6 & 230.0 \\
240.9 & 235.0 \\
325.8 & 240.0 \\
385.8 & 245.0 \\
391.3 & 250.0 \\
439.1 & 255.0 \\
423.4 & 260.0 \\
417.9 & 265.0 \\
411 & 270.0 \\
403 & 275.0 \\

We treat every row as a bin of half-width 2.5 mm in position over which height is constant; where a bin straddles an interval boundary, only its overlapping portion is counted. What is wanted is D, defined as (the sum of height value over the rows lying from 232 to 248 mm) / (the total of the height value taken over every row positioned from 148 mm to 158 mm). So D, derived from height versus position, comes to 1.0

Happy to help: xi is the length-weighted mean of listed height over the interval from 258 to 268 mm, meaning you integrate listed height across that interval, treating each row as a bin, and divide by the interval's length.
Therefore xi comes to 420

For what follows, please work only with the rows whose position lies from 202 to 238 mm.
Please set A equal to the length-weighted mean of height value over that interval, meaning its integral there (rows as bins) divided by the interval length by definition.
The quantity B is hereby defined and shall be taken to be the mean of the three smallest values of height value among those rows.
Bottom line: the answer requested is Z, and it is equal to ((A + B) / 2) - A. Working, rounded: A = 330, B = 236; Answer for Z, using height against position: -47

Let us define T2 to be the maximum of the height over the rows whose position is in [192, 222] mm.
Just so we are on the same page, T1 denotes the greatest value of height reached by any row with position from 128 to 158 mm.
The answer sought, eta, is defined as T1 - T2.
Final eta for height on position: 104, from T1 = 555.3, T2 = 451.1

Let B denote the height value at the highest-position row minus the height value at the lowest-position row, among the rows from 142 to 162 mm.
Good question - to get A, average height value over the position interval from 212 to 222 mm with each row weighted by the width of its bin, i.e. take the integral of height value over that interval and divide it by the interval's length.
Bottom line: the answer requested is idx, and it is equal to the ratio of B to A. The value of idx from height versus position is -0.05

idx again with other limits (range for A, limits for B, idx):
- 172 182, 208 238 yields -0.37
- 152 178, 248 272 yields 0.04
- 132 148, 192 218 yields -0.03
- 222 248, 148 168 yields -0.14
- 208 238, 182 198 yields -0.12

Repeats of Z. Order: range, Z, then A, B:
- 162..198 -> -6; 441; 429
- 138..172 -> -11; 472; 449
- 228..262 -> -43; 347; 260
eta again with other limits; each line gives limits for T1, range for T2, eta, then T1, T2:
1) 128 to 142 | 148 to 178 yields 65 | 555.3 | 490.6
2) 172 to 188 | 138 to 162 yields -59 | 453.4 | 512.2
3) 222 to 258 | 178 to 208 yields -14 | 439.1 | 453.4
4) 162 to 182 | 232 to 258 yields 14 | 453.4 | 439.1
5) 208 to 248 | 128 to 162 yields -145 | 409.9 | 555.3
